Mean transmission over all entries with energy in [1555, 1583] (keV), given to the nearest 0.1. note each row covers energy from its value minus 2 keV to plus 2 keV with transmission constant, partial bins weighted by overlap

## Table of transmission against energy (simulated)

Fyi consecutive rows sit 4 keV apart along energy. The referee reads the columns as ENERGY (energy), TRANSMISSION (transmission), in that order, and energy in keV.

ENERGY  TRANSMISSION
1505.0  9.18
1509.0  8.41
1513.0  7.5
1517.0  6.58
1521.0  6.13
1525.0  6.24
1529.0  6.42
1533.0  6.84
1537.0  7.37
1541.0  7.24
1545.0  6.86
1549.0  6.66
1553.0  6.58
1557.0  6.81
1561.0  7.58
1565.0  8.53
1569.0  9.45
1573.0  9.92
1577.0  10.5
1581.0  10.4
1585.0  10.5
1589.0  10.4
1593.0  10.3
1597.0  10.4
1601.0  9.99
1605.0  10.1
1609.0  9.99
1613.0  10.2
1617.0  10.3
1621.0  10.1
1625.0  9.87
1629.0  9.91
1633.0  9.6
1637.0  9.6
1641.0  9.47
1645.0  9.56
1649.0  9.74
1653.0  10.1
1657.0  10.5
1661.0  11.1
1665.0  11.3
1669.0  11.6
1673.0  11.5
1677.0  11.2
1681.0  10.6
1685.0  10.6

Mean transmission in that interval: 9.0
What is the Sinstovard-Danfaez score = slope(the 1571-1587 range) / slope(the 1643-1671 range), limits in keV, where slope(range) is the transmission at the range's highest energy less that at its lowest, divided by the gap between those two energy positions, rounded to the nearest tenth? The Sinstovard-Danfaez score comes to 0.6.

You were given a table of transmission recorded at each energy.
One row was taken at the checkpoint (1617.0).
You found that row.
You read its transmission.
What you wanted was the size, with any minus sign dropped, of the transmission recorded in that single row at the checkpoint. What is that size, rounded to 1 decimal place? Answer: 10.3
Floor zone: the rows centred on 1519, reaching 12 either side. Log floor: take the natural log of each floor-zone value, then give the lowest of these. 1.81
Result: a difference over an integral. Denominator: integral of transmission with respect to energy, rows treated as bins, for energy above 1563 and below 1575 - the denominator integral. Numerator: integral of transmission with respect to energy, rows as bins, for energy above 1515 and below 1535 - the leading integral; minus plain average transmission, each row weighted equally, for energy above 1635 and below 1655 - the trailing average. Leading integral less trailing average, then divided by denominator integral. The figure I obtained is 1.1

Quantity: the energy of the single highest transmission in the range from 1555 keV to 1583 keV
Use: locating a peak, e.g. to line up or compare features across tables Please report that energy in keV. 1577.0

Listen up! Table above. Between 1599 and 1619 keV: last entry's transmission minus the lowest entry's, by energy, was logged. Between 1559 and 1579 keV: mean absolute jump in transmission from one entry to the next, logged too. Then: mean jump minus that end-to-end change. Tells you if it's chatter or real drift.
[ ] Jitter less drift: 0.42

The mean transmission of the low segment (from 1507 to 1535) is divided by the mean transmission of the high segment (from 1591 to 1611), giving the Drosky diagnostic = 0.68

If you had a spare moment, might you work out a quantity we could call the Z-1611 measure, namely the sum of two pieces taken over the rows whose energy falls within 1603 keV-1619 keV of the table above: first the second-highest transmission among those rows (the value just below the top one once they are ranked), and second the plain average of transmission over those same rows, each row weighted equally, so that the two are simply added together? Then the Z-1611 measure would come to 20.3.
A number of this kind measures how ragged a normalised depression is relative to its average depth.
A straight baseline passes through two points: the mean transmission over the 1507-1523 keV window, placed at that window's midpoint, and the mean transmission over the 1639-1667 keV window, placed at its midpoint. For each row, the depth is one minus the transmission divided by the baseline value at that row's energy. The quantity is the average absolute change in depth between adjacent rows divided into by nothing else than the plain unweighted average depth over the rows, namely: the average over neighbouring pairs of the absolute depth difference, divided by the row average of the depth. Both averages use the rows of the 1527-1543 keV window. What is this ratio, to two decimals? 0.52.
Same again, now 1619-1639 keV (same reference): -2.04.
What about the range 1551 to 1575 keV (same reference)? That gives 5.36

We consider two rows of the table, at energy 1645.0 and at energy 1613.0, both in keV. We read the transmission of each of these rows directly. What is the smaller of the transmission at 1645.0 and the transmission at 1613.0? 9.6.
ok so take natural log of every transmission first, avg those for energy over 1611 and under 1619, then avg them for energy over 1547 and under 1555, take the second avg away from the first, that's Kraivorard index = 0.44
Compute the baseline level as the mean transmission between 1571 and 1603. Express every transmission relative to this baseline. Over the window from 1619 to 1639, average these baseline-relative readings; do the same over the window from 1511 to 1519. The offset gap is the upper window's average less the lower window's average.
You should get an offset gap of 2.8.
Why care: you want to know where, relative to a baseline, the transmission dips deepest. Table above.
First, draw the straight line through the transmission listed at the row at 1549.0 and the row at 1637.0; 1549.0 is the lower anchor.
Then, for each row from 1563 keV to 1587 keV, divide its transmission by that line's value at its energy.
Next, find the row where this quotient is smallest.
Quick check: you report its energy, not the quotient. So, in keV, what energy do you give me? 1565.0 keV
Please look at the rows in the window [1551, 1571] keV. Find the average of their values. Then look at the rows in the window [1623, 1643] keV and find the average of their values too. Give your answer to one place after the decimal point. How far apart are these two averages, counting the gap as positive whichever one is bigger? 1.9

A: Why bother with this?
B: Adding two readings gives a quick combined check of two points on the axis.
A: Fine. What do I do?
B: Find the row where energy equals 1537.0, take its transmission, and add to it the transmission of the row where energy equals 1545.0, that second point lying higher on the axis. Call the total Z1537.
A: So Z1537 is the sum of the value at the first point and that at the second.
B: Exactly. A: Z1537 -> 14.2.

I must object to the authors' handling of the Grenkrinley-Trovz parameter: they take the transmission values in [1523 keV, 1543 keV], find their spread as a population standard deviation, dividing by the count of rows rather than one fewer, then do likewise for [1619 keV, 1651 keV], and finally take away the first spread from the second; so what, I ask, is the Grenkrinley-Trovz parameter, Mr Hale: -0.2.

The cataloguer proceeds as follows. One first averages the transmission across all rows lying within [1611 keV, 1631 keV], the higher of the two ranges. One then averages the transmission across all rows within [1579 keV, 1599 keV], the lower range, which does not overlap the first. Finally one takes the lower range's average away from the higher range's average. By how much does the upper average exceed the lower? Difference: -0.3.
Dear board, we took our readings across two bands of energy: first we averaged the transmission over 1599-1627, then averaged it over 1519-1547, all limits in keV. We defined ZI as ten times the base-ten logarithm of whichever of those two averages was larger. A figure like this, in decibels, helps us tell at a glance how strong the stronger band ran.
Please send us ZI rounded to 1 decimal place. 10.0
